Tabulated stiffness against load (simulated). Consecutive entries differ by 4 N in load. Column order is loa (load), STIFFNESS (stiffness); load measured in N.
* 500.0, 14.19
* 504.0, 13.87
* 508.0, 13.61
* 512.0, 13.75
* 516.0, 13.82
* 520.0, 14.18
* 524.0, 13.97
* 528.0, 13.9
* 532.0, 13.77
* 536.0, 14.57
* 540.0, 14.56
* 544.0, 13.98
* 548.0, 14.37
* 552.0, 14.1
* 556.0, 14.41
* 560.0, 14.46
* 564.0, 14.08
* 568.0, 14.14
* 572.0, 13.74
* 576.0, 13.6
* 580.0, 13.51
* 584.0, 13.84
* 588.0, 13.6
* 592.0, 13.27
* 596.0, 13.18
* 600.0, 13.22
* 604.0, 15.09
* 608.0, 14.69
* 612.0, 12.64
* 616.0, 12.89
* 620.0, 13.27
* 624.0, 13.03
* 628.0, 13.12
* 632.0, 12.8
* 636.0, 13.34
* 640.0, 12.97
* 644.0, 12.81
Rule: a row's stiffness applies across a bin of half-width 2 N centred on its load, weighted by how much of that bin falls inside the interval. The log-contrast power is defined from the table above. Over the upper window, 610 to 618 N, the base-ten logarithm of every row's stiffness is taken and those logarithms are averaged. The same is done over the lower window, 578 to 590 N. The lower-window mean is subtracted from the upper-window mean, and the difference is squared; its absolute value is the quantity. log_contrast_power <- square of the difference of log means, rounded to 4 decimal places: 0.0008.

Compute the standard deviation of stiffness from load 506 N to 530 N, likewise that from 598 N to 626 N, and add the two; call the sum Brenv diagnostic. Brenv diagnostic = 1.1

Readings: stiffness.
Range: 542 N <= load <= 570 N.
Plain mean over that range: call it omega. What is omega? 14.2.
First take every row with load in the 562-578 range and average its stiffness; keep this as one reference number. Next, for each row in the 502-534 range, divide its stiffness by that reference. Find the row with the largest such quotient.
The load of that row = 520.0 N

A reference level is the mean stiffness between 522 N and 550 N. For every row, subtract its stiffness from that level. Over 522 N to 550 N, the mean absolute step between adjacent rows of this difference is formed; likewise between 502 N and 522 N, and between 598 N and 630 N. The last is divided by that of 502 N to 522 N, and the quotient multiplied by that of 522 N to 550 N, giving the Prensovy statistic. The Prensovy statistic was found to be 1.20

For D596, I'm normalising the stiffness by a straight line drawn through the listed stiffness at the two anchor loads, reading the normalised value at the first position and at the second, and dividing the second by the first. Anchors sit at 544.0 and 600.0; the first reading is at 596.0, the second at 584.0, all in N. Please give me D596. 1.04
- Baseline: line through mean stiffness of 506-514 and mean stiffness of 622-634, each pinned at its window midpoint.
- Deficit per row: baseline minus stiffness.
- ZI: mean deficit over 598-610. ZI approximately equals -1.21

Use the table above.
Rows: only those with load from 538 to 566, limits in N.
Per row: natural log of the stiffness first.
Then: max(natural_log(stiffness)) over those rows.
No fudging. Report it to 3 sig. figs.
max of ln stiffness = 2.68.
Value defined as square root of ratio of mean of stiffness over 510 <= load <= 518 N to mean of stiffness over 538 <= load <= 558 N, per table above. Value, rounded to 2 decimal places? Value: 0.98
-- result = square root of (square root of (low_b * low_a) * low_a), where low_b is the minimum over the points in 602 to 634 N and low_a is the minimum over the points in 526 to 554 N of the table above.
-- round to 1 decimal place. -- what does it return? 13.5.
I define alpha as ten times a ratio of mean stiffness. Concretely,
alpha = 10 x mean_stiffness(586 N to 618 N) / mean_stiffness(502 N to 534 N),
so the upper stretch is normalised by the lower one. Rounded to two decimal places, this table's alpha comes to 9.79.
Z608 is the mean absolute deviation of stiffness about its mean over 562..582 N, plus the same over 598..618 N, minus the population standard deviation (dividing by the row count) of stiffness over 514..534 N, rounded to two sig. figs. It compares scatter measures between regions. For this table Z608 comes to 1.0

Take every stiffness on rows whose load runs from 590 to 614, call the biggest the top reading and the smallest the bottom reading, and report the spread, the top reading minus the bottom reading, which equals 2.45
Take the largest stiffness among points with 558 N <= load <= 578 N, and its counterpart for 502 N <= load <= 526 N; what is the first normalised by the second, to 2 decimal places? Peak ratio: 1.02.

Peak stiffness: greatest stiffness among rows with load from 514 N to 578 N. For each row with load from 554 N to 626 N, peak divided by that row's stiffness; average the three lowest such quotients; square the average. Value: 0.977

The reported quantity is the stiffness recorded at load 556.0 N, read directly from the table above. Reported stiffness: 14.41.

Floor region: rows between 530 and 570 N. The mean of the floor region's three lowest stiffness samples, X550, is 13.9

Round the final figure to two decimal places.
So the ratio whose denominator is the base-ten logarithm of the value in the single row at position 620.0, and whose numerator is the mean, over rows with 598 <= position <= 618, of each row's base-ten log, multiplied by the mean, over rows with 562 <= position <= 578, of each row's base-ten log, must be 1.16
